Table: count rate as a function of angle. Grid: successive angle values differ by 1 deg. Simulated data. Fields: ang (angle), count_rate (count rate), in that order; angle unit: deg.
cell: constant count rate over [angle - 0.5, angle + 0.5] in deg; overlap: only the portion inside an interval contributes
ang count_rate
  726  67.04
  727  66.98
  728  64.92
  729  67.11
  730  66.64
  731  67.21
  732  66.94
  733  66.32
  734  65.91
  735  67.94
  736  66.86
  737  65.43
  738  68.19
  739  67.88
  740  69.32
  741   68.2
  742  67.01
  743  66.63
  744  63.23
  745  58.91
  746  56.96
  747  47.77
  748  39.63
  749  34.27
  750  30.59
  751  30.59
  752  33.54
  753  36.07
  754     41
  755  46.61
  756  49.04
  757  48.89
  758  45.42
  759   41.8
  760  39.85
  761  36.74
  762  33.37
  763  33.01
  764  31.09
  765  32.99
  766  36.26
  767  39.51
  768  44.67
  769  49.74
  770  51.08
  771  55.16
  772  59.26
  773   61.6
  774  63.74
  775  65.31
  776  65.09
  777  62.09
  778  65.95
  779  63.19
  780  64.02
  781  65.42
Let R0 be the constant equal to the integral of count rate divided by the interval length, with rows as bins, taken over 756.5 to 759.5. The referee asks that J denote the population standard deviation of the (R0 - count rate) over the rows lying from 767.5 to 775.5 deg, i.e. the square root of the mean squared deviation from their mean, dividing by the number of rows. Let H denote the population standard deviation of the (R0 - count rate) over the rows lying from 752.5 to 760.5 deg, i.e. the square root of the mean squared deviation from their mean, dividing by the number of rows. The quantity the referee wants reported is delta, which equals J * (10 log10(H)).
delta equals 44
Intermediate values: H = 4.3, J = 7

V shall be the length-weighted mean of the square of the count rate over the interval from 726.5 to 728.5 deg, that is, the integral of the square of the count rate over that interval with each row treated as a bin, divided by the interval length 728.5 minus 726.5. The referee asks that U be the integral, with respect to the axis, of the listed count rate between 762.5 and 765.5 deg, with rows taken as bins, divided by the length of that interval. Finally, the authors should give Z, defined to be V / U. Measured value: 134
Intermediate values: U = 32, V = 4350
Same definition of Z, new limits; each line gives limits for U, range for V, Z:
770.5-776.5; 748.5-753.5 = 18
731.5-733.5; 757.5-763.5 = 22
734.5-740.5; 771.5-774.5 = 56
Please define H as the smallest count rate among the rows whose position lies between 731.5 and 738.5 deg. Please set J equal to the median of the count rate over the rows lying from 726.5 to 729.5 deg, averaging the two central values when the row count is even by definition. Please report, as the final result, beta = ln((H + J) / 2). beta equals 4.19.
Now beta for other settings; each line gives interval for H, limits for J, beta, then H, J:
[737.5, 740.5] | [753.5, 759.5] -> 4.04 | 67.88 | 46.0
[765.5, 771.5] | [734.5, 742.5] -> 3.95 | 36.26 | 67.9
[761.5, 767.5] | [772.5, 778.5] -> 3.87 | 31.09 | 64.4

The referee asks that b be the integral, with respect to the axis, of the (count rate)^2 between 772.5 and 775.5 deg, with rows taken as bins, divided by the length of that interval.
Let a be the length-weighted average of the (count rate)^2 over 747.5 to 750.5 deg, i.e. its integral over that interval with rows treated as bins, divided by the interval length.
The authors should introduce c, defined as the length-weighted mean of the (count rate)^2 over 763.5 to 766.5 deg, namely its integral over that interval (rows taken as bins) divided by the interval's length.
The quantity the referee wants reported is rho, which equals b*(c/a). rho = 3699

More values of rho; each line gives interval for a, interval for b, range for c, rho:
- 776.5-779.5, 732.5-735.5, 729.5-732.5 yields 4906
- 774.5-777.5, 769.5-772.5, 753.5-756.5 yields 1547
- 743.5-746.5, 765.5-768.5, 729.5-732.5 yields 2037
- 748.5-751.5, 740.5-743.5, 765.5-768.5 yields 7240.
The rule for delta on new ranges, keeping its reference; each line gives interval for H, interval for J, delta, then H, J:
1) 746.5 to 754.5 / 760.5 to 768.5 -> 31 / 5.5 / 4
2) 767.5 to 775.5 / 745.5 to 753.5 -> 73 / 6.9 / 9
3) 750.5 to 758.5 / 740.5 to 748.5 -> 79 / 6.8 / 10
